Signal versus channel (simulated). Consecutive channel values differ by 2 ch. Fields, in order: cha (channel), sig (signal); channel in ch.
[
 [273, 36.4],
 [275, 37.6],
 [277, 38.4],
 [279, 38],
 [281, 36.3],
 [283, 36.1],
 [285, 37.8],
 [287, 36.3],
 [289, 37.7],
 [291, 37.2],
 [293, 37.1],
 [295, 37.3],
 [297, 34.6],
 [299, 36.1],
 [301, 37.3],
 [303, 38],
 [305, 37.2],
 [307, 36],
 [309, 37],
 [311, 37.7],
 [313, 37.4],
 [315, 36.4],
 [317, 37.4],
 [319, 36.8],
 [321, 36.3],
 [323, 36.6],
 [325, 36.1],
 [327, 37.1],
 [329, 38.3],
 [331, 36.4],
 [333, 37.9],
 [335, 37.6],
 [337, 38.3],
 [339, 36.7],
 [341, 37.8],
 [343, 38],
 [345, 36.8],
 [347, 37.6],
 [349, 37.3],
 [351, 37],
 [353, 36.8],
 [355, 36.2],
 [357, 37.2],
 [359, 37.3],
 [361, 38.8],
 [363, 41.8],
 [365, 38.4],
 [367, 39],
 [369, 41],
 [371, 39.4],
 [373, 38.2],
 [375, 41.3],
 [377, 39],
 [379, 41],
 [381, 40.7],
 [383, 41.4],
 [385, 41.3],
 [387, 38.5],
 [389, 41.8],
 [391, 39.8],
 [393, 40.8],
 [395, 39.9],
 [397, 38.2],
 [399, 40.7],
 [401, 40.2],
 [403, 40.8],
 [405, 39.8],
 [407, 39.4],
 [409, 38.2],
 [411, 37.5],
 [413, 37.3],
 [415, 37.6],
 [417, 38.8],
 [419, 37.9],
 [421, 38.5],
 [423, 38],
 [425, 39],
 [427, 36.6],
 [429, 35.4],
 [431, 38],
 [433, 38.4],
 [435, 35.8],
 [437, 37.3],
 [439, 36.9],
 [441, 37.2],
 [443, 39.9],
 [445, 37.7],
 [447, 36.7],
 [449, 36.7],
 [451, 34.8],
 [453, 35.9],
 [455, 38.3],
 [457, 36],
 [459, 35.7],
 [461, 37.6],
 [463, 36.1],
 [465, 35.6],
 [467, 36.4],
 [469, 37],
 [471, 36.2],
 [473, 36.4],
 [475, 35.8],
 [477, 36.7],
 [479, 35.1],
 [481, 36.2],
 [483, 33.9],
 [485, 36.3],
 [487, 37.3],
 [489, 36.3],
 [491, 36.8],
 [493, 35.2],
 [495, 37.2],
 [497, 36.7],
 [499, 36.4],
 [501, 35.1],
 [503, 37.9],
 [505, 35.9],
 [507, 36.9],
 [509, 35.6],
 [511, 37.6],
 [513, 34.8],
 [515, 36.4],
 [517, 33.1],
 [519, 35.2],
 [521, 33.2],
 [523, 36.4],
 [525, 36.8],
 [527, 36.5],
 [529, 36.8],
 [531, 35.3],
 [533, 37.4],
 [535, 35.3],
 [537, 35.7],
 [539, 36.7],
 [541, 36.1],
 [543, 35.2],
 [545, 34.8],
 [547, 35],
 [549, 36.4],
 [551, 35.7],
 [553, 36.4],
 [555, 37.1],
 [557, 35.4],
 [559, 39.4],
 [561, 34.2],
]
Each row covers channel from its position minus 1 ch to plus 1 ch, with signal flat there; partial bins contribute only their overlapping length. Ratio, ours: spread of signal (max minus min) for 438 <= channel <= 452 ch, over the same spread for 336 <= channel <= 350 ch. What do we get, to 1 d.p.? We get 3.2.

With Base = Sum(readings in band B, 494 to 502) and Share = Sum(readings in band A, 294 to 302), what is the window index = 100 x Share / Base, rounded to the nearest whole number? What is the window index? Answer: 100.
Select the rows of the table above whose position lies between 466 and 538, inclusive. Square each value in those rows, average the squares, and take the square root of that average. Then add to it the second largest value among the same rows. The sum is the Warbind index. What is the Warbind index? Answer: 73.7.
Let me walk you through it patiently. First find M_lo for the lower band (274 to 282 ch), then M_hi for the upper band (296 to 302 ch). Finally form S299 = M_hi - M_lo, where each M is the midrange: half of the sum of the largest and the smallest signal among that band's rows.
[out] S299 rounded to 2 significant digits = -1.4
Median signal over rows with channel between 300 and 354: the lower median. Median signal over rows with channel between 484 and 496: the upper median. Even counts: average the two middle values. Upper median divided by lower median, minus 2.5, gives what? -1.52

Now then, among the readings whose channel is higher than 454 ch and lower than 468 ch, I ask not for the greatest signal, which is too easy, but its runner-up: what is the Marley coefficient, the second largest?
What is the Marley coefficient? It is 37.6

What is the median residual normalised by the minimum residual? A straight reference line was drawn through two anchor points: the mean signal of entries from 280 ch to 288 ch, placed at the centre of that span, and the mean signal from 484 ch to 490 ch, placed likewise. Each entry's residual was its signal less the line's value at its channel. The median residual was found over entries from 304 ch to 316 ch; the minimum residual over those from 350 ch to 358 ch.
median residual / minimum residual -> -1.1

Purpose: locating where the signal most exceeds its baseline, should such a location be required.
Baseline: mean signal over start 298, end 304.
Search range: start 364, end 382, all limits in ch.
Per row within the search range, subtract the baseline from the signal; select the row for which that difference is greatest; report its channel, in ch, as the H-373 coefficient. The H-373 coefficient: 375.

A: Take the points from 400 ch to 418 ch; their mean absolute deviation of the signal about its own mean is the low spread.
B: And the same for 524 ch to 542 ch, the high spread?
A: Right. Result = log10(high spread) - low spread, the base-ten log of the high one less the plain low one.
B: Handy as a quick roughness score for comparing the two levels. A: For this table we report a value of -1.3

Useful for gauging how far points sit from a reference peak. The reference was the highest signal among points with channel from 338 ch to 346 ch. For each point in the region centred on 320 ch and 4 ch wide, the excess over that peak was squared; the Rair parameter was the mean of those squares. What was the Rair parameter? 2.2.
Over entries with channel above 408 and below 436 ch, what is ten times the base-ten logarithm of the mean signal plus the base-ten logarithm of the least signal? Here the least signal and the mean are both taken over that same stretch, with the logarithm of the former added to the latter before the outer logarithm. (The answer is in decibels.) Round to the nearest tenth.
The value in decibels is 15.9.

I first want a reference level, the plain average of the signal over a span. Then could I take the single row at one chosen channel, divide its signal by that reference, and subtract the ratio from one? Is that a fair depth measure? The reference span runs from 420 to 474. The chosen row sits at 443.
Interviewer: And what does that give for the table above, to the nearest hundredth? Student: -0.08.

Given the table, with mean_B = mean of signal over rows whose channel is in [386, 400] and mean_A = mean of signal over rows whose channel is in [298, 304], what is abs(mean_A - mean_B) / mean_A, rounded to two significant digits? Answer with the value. 0.076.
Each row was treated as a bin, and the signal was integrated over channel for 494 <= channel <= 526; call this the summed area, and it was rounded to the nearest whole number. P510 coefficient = 1150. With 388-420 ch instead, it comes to 1257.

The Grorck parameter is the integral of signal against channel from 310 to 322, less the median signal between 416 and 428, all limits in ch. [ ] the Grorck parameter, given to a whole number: 406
